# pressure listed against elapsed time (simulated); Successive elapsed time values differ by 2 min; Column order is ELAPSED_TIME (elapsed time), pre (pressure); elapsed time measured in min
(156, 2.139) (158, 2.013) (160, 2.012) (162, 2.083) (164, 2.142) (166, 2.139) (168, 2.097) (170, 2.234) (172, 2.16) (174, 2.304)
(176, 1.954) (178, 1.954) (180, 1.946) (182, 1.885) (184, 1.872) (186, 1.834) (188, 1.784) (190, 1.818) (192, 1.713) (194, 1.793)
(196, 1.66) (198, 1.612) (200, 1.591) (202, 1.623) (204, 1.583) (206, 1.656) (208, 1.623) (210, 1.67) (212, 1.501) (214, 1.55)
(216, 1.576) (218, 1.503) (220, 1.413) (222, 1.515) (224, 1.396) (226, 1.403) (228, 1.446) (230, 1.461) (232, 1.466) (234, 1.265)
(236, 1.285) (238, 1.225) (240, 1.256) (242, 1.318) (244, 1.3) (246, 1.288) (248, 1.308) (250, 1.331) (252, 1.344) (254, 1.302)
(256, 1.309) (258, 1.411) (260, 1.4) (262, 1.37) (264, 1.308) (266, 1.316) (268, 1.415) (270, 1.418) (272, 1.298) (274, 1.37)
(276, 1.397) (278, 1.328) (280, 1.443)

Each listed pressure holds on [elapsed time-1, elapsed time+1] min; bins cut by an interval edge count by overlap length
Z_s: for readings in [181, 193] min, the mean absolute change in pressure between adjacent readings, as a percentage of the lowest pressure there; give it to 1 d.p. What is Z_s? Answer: 2.8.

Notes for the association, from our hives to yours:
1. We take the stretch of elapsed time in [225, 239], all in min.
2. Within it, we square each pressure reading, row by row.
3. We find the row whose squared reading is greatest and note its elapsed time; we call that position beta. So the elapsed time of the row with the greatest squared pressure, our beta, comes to 232 min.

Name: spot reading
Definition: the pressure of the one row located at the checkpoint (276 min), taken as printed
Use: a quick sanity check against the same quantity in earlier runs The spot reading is 1.397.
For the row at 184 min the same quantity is 1.872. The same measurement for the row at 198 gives 1.612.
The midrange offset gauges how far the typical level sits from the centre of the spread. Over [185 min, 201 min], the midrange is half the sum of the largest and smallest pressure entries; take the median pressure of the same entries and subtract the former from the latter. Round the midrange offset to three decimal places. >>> 0.036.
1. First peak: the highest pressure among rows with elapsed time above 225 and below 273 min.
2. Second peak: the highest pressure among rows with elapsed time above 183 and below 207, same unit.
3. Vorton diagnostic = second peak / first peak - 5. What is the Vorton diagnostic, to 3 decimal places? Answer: -3.723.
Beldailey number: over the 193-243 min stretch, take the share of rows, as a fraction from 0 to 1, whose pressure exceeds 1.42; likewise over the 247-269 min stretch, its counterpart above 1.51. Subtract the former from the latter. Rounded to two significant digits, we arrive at -0.68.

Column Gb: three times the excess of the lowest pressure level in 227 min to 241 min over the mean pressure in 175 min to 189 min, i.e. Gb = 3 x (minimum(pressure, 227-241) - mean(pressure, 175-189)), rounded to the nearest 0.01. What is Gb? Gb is -1.99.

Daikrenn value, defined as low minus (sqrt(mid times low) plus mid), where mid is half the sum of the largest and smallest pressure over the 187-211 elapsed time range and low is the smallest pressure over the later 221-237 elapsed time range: -1.90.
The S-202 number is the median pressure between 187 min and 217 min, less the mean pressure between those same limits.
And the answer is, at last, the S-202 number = -0.027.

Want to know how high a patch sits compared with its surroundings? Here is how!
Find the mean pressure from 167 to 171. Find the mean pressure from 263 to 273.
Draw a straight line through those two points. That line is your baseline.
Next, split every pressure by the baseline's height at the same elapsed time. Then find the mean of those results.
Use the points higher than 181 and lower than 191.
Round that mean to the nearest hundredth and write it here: 0.91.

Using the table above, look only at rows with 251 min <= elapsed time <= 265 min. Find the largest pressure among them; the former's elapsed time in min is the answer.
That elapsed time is 258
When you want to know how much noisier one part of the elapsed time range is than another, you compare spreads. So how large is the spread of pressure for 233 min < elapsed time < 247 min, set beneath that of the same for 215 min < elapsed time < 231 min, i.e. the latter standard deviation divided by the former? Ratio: 2.1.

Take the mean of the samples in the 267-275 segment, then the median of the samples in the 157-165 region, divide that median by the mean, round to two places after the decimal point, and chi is 1.49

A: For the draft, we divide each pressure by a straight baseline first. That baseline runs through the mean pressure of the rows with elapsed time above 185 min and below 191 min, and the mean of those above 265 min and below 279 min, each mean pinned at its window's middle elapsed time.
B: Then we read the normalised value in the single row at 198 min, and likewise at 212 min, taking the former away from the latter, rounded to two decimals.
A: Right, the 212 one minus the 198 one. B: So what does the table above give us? -0.03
